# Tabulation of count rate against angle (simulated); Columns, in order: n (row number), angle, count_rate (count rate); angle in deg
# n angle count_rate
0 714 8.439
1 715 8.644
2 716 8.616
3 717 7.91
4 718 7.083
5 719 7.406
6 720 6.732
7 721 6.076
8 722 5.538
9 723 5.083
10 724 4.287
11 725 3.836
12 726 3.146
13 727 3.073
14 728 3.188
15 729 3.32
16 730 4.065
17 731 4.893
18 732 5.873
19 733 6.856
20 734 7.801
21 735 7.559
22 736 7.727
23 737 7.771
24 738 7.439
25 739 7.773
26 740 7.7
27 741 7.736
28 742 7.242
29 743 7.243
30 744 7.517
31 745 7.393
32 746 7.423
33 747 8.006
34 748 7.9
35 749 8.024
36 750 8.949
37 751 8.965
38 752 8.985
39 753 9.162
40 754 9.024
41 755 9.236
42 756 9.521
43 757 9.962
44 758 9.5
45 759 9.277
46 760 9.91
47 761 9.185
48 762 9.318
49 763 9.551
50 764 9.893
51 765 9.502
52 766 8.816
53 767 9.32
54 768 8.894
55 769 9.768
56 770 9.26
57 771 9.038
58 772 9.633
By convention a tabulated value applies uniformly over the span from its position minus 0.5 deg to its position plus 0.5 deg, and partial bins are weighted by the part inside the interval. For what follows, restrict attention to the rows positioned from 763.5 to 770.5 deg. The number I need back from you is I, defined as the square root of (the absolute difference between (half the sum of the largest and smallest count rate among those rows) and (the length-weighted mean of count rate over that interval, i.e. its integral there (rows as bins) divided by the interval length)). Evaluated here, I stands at 0.06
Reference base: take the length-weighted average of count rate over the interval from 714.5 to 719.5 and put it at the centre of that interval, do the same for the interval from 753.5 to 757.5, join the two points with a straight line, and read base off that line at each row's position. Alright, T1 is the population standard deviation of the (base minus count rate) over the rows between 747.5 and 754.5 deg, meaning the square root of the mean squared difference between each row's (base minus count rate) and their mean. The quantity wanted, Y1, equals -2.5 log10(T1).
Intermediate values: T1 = 0.42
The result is 0.9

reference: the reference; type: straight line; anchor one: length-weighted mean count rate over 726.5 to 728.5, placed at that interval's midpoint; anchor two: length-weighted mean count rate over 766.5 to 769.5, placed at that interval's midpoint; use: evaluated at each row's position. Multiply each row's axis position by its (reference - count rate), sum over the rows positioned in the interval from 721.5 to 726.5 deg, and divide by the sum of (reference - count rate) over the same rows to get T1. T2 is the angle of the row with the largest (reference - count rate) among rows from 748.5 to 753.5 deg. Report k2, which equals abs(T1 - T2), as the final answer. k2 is 25.8 deg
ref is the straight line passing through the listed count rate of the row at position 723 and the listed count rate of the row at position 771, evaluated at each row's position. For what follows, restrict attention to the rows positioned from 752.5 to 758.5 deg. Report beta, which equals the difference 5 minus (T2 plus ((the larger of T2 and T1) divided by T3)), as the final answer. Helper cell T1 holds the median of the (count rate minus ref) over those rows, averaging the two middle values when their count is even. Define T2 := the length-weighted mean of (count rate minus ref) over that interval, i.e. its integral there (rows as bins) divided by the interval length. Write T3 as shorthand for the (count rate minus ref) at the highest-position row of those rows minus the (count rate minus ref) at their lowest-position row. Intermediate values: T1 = 1.6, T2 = 1.6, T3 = -0.1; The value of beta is 25.5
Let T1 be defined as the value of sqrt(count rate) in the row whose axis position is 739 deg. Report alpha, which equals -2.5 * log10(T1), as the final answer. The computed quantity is -1.11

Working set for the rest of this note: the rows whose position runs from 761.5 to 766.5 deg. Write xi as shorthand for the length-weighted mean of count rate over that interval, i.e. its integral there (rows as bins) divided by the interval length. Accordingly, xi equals 9.4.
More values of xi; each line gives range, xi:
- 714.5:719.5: 7.9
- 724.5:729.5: 3.3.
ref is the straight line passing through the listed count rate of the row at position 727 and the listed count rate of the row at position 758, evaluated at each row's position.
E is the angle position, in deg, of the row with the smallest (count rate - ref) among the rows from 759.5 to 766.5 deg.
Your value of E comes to 766 deg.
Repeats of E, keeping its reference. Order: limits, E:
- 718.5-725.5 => 725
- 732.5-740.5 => 740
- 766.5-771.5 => 771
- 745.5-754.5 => 754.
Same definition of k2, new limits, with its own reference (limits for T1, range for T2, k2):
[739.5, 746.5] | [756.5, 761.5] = 18.4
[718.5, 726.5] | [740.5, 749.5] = 24.9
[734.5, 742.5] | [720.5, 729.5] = 9.2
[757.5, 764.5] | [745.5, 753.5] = 14.6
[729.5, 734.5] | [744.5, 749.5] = 13.2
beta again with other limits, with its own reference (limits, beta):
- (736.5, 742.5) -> 5.1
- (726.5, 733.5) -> 6.6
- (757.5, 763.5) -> 7.3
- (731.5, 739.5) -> 2.7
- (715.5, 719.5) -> 4.0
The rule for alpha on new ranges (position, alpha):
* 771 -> -1.20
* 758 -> -1.22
